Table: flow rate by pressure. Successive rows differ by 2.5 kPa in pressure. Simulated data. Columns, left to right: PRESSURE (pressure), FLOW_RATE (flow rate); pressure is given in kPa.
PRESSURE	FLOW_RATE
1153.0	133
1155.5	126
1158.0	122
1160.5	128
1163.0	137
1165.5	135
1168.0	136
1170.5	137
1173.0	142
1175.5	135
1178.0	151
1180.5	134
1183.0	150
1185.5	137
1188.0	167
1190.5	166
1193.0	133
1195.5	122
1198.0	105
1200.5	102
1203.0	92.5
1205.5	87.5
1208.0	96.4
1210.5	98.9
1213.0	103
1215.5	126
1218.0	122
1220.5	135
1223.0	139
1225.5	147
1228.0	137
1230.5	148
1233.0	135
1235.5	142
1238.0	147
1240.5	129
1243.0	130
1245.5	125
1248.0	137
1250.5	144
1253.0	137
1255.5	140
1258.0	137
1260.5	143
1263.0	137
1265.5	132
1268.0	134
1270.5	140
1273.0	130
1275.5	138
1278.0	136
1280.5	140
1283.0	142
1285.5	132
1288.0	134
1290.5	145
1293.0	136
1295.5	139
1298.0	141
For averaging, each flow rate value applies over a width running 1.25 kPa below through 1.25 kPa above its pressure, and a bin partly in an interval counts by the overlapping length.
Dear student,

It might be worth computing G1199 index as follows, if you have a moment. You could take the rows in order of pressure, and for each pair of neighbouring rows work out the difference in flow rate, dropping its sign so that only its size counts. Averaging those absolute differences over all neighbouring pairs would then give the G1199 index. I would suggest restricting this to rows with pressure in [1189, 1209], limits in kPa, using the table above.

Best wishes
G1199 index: 12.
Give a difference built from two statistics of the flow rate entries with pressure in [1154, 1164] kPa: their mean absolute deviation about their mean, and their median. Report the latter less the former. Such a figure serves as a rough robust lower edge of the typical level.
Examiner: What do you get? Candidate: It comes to 122.6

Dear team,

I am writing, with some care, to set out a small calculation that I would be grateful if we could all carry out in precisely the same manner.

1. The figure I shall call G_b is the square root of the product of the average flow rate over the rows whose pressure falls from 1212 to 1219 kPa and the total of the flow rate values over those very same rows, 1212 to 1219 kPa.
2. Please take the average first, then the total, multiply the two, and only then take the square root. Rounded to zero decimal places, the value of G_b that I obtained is 203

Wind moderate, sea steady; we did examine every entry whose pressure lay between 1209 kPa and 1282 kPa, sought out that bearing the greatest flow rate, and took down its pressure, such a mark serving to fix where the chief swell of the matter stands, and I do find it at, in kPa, 1230.5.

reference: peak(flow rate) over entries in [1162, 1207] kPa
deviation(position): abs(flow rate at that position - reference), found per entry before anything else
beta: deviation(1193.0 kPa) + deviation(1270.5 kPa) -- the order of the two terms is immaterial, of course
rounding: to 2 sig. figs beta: 61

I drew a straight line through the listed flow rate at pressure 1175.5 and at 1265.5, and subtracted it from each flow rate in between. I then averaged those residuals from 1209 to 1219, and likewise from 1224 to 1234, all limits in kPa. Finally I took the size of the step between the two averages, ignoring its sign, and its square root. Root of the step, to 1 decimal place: 5.5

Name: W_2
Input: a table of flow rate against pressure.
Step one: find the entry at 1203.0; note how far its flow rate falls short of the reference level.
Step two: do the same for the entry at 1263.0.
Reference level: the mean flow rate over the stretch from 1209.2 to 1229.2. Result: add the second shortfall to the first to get 22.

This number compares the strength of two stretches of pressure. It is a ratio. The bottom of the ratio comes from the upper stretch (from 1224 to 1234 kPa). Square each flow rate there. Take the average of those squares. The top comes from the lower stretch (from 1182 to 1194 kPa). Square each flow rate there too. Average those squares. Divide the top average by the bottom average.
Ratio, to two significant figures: 1.1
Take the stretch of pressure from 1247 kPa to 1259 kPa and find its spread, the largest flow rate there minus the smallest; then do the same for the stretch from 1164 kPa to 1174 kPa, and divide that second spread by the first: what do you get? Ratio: 1.0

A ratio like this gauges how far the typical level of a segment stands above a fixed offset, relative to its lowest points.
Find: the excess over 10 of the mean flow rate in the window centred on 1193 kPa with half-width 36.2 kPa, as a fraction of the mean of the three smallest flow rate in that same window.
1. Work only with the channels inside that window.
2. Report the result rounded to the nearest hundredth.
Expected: 1.28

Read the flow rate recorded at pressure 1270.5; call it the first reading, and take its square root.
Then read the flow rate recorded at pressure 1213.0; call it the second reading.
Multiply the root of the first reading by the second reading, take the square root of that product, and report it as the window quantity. 35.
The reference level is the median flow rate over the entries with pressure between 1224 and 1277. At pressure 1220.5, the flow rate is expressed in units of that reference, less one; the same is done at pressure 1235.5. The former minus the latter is -0.051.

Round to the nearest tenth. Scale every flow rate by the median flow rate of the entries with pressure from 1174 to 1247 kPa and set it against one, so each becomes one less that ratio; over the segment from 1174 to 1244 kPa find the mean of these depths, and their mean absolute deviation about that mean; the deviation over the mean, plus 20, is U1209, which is 23.5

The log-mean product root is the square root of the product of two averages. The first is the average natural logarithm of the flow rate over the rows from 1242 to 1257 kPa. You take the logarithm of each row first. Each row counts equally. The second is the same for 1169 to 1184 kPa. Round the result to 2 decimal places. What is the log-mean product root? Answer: 4.93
